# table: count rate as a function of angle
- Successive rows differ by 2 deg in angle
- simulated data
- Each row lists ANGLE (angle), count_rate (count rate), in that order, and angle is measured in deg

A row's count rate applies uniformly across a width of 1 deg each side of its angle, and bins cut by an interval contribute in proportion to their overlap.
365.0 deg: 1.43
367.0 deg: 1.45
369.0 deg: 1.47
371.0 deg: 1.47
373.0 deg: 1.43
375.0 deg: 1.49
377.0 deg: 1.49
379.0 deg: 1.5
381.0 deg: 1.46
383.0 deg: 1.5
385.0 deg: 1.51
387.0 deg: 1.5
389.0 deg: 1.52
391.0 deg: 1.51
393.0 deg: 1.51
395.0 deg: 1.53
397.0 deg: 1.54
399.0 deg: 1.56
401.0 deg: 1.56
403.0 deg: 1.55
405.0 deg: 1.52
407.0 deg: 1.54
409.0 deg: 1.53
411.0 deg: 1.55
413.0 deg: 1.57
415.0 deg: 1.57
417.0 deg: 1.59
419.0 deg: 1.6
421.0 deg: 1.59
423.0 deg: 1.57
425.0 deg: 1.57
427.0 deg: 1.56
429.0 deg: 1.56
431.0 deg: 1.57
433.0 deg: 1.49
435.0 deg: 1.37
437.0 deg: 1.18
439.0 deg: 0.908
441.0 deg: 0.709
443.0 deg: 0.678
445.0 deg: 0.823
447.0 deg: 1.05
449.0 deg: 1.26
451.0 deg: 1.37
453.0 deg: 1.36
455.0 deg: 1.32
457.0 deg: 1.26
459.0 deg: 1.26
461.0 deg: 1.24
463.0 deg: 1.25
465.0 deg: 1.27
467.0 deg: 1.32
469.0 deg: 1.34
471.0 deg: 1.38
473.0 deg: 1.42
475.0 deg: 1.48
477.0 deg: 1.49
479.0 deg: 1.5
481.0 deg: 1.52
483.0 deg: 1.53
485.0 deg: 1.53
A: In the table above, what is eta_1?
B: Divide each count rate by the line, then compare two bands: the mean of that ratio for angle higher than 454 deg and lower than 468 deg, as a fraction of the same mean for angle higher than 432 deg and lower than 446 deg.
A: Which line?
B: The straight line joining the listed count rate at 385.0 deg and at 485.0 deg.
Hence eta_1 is 1.24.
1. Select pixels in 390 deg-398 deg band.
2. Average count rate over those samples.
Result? 1.52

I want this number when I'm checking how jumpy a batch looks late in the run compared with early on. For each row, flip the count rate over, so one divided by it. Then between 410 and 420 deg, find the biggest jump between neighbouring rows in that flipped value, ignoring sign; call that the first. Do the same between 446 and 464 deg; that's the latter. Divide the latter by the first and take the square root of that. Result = 4.4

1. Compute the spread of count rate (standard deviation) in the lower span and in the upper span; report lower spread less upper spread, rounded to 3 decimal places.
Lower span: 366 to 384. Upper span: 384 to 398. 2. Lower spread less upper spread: 0.010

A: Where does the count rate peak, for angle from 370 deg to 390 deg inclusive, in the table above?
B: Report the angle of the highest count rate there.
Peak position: 389.0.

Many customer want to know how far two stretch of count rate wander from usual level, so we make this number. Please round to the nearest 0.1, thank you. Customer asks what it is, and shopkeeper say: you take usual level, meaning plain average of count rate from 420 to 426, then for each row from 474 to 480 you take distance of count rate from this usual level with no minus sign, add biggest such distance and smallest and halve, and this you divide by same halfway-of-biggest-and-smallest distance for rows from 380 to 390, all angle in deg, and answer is 1.0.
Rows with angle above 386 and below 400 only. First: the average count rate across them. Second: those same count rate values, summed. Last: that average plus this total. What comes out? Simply 12.2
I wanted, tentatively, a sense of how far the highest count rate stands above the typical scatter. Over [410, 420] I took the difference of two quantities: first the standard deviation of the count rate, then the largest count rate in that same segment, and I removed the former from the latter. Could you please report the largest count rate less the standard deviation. 1.58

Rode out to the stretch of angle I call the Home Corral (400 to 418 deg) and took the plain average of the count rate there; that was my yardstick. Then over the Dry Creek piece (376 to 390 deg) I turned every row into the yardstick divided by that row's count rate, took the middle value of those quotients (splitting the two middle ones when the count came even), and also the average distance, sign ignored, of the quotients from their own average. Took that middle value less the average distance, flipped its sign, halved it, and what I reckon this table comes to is -0.513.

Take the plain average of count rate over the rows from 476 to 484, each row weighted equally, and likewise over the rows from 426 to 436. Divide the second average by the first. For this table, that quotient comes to 1.00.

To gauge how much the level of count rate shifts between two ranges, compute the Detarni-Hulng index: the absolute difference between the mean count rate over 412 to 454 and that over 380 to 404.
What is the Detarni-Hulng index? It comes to 0.19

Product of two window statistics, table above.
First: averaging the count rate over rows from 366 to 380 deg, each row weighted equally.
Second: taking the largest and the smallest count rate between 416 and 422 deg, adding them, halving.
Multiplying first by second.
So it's 2.35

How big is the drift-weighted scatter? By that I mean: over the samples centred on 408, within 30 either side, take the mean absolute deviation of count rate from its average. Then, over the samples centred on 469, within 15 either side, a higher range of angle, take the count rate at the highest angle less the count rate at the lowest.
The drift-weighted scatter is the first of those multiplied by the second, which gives 0.010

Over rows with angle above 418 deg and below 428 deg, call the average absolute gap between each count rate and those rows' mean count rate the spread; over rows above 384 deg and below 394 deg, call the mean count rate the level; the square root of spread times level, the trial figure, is 0.14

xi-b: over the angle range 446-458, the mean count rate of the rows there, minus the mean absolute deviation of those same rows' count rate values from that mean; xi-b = 1.19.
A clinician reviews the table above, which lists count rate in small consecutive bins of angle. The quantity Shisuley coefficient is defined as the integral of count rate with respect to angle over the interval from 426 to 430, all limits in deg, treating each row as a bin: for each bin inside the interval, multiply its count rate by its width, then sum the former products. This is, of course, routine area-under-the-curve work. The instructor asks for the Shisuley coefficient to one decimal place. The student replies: 6.2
